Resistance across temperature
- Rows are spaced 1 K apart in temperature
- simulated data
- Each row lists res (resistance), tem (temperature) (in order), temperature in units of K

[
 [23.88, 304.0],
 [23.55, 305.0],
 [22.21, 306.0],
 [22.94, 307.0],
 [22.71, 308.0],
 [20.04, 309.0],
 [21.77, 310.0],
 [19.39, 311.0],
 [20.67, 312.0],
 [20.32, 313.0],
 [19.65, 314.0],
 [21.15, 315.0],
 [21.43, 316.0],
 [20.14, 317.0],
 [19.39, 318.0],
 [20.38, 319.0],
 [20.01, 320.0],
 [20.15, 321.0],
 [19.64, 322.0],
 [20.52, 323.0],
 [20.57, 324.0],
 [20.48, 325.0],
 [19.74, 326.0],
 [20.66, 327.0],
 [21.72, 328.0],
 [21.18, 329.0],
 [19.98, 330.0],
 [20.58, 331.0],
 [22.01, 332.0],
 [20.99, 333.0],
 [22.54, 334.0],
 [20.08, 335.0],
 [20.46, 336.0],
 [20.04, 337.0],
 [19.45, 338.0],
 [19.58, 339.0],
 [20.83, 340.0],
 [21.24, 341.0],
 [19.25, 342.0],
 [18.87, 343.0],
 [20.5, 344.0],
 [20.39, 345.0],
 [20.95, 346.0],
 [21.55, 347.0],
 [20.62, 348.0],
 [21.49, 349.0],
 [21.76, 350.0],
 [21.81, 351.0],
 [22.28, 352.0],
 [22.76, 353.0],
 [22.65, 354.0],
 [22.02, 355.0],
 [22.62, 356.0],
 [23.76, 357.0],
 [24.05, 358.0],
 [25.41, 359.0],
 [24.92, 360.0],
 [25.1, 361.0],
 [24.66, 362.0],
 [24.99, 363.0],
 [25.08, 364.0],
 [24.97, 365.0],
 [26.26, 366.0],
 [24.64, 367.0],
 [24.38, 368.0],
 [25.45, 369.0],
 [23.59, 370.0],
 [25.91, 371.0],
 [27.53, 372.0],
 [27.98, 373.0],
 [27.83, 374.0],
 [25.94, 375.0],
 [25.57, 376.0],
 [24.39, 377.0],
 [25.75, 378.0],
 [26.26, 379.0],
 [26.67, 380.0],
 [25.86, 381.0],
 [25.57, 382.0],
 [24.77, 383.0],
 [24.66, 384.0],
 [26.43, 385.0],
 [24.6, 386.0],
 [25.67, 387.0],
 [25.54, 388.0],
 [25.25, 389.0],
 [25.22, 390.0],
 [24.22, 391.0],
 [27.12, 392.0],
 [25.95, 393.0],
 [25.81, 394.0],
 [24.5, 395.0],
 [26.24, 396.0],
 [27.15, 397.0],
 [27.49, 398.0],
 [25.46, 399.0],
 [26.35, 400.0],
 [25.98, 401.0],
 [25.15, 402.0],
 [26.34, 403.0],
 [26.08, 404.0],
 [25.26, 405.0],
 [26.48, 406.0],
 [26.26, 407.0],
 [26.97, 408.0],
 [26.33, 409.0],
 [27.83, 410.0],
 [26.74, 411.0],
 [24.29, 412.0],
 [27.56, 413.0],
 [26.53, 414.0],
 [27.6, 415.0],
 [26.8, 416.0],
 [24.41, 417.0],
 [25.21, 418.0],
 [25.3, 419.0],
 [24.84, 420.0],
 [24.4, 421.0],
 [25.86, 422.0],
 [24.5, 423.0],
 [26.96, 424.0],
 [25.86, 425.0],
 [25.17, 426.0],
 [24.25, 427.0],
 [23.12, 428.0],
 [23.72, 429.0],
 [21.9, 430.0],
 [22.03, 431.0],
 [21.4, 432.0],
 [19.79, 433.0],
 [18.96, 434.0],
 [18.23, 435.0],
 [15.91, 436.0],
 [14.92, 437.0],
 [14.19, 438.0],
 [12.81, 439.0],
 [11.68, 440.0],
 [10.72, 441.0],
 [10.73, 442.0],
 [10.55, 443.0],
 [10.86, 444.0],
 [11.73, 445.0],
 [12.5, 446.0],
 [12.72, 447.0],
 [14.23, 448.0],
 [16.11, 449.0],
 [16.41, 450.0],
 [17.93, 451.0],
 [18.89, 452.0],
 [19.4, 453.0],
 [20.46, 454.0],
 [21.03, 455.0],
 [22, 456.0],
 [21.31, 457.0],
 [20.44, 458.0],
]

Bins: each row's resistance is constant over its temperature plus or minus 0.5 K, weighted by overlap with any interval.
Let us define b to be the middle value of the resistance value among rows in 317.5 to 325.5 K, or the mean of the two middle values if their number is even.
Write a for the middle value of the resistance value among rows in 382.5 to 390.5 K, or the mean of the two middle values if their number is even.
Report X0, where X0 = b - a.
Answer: -5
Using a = 25.2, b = 20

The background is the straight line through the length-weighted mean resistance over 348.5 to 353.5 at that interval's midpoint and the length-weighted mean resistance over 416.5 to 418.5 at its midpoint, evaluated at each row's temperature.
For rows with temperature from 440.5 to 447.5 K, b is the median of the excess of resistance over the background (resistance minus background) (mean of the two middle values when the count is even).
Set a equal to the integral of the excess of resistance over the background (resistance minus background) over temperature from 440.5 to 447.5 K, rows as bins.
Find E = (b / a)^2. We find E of 0.022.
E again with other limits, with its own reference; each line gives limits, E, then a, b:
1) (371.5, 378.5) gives 0.015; 24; 2.9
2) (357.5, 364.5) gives 0.022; 17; 2.5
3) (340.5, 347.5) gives 0.017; -9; -1.2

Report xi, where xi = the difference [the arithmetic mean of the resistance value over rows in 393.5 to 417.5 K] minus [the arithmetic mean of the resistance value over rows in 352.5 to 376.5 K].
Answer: 1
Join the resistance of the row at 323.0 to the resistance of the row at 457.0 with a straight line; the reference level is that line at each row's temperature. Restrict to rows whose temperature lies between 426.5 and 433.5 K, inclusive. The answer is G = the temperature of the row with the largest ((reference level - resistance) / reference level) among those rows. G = 433.0 K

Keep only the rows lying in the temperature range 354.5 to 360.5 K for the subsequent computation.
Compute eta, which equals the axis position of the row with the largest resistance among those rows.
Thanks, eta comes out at 359.0 K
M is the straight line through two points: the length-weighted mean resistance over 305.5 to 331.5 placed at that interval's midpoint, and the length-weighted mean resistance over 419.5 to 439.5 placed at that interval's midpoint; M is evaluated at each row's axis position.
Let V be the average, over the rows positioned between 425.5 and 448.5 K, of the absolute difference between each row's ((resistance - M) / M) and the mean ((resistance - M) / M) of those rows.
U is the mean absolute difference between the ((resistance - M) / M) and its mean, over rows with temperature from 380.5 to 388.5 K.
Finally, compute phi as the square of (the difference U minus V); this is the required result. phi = 0.036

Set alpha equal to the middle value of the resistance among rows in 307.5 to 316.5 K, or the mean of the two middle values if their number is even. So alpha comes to 20.7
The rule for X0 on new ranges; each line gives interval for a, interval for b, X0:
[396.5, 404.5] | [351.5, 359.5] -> -4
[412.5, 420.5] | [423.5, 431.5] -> -2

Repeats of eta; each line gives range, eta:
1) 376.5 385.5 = 380.0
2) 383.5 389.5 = 385.0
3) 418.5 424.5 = 424.0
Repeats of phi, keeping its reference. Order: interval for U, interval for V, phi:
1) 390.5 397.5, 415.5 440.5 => 0.019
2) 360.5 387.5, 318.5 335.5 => 0.000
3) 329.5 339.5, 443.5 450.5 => 0.002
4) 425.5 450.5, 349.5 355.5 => 0.033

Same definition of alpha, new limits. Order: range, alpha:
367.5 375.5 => 25.9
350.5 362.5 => 23.3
